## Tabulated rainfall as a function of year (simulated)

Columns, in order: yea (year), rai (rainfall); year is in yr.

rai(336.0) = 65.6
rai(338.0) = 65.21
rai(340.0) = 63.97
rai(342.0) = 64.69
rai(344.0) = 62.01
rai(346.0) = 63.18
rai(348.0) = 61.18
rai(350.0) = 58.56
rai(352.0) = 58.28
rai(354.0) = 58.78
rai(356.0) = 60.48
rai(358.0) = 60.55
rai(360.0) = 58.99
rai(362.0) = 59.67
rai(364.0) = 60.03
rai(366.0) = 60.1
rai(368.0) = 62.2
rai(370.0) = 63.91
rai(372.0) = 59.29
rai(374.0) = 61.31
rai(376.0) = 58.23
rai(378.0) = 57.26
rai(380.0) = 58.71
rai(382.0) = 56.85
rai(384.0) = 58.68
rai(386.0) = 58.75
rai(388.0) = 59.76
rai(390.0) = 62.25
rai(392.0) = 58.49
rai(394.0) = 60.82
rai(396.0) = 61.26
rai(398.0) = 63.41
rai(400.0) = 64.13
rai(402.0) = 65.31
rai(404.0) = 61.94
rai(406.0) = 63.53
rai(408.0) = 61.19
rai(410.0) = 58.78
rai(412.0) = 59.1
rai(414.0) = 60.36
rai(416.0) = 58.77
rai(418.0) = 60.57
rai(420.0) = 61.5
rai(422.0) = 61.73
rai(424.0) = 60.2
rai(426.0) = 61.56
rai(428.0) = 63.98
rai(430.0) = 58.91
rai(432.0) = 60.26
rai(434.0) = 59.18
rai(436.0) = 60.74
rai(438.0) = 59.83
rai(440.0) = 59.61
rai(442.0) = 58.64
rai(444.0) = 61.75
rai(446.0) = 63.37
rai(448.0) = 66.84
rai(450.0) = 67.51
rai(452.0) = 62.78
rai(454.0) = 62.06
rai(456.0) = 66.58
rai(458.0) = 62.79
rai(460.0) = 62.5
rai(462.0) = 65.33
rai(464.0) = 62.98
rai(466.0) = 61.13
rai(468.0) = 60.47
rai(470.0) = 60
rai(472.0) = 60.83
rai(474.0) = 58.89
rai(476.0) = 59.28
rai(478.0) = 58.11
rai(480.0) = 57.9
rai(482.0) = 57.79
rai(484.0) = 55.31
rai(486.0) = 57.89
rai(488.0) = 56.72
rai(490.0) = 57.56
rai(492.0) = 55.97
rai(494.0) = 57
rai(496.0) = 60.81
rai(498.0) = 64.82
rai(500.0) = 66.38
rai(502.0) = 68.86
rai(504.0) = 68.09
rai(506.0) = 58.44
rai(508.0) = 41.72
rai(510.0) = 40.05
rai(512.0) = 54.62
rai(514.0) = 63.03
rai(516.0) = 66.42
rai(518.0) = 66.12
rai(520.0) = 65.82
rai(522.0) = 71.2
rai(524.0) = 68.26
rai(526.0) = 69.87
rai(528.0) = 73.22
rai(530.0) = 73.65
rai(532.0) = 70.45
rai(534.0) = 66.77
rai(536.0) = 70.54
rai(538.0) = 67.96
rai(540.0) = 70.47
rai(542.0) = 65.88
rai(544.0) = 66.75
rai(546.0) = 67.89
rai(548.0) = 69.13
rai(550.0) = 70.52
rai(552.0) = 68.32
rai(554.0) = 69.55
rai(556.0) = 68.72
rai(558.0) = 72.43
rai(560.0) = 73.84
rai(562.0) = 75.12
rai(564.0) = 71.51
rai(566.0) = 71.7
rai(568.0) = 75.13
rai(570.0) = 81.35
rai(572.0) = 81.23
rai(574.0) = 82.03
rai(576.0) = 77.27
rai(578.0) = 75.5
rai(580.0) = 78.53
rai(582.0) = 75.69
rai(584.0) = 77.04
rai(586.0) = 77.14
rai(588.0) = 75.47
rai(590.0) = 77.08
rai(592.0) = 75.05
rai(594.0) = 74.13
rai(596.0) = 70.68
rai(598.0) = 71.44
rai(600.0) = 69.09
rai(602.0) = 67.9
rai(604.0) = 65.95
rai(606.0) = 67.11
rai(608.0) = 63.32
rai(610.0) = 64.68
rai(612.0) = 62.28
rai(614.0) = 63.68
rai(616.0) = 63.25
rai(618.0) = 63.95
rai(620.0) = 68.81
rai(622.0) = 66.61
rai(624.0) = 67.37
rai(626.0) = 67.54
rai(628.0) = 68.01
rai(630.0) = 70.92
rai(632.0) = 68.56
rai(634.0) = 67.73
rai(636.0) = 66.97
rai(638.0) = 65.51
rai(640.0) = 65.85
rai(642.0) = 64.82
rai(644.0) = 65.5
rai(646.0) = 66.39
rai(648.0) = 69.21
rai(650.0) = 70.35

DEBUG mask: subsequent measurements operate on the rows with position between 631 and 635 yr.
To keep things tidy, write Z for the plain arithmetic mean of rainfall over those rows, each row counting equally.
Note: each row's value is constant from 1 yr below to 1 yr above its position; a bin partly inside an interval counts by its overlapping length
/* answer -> 68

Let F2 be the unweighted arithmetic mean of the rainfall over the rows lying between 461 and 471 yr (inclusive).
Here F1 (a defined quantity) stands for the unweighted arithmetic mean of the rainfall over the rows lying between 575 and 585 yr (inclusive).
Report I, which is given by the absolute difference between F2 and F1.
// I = 15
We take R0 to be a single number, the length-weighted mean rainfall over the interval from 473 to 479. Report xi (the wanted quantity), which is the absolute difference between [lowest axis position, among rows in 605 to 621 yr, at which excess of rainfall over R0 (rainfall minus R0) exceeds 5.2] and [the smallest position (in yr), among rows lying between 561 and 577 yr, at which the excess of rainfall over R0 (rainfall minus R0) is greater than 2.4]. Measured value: 44 yr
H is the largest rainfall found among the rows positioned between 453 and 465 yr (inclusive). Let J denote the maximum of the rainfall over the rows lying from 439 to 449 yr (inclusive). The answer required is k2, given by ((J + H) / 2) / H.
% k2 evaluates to 1.00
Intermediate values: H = 66.58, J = 66.84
